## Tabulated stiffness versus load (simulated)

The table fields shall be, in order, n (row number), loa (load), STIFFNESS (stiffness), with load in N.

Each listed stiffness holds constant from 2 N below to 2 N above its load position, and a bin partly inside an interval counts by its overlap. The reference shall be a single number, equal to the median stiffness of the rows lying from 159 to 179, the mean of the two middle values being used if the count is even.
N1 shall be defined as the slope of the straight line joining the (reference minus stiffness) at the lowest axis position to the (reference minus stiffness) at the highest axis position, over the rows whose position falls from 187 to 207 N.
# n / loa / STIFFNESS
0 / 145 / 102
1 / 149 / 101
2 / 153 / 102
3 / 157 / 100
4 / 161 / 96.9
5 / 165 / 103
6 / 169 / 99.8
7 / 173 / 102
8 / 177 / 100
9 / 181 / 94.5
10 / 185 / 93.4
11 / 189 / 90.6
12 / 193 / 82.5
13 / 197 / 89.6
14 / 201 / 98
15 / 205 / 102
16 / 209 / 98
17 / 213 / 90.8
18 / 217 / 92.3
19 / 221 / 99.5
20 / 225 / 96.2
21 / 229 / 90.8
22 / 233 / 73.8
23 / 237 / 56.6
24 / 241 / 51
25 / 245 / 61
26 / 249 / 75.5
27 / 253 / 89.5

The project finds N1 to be -0.7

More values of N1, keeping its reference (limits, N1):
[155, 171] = 0.0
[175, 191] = 0.8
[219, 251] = 0.9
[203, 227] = 0.3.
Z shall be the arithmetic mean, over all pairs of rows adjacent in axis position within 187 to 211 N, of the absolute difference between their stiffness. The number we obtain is 6.3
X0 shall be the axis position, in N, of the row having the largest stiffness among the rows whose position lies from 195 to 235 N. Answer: 205 N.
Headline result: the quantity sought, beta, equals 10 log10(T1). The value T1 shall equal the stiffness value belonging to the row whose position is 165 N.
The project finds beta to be 20.1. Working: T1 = 103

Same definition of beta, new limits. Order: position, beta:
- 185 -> 19.7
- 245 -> 17.9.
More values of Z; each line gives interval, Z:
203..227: 4.6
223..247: 11.0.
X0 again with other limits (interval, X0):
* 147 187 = 165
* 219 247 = 221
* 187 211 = 205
